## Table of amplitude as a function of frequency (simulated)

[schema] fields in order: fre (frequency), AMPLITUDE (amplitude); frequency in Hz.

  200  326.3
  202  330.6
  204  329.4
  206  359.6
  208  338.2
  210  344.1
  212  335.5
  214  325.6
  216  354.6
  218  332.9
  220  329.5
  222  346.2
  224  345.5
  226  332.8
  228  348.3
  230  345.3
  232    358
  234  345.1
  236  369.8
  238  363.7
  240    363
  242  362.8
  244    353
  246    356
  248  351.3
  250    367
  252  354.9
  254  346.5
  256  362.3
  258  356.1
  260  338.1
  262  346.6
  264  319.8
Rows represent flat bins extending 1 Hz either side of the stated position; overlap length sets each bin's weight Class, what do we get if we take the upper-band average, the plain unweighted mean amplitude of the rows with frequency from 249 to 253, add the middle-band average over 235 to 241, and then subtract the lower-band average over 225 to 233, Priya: 380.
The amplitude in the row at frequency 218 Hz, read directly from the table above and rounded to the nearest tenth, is 332.9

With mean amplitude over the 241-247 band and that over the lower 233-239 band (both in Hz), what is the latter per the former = 1.01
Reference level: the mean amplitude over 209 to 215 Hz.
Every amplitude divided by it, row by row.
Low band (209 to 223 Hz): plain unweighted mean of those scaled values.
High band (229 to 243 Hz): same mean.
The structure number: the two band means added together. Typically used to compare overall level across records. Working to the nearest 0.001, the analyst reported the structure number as 2.079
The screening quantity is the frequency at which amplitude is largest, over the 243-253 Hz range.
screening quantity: 250 Hz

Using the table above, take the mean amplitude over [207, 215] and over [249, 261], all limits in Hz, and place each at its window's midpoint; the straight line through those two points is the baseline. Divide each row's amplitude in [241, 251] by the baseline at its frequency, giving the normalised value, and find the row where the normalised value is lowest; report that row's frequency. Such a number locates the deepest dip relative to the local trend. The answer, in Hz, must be 248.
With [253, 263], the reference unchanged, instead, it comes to 260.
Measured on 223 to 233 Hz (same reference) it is 226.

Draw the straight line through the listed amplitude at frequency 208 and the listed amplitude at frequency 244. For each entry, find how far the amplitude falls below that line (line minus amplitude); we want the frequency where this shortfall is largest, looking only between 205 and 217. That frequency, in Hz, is 214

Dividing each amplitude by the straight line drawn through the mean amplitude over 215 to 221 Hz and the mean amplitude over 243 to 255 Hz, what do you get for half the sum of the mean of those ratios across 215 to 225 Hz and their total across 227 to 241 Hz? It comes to 4.1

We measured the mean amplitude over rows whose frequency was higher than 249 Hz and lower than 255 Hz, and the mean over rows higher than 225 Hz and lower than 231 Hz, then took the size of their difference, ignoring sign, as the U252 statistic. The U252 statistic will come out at 14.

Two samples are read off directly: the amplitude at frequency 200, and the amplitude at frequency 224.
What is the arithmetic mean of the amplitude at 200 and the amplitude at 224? 336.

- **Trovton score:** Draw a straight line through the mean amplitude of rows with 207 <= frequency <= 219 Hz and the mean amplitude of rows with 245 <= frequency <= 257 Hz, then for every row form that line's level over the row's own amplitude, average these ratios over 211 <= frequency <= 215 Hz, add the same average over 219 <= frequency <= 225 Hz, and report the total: 2.03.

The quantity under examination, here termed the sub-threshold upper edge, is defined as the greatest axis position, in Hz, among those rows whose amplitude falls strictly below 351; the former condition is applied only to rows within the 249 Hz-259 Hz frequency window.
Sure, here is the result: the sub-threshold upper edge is 254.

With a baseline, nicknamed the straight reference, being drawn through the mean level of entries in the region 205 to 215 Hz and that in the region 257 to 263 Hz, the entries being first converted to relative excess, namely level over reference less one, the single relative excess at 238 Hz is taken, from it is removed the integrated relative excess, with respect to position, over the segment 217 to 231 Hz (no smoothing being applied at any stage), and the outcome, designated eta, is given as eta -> 0.15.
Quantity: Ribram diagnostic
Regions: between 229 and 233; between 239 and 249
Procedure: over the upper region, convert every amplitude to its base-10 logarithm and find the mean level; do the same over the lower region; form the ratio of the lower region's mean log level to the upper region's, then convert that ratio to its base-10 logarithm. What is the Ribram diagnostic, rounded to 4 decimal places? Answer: -0.0012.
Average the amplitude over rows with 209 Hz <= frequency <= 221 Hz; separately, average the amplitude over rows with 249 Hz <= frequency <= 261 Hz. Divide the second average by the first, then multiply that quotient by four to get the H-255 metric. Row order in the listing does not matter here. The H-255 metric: 4.20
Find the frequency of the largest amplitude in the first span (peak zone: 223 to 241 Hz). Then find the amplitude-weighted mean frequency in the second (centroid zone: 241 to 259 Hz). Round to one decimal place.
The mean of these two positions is 243.0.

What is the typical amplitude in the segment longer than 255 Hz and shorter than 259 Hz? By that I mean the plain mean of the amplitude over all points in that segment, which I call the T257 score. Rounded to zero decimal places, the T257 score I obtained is 359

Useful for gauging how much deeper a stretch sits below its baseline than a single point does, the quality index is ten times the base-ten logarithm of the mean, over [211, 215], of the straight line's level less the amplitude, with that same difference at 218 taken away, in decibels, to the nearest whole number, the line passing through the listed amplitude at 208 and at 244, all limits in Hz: -5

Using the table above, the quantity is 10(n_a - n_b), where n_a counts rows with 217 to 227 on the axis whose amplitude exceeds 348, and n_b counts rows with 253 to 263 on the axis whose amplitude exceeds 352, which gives -20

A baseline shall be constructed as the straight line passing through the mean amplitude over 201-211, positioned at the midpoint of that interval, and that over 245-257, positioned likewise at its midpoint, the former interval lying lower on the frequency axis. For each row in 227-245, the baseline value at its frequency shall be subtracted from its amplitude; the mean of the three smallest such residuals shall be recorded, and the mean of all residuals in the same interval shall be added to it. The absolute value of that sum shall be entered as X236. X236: 2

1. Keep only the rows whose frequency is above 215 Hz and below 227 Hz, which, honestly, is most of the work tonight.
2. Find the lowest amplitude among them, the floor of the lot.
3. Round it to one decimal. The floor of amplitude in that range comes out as 329.5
